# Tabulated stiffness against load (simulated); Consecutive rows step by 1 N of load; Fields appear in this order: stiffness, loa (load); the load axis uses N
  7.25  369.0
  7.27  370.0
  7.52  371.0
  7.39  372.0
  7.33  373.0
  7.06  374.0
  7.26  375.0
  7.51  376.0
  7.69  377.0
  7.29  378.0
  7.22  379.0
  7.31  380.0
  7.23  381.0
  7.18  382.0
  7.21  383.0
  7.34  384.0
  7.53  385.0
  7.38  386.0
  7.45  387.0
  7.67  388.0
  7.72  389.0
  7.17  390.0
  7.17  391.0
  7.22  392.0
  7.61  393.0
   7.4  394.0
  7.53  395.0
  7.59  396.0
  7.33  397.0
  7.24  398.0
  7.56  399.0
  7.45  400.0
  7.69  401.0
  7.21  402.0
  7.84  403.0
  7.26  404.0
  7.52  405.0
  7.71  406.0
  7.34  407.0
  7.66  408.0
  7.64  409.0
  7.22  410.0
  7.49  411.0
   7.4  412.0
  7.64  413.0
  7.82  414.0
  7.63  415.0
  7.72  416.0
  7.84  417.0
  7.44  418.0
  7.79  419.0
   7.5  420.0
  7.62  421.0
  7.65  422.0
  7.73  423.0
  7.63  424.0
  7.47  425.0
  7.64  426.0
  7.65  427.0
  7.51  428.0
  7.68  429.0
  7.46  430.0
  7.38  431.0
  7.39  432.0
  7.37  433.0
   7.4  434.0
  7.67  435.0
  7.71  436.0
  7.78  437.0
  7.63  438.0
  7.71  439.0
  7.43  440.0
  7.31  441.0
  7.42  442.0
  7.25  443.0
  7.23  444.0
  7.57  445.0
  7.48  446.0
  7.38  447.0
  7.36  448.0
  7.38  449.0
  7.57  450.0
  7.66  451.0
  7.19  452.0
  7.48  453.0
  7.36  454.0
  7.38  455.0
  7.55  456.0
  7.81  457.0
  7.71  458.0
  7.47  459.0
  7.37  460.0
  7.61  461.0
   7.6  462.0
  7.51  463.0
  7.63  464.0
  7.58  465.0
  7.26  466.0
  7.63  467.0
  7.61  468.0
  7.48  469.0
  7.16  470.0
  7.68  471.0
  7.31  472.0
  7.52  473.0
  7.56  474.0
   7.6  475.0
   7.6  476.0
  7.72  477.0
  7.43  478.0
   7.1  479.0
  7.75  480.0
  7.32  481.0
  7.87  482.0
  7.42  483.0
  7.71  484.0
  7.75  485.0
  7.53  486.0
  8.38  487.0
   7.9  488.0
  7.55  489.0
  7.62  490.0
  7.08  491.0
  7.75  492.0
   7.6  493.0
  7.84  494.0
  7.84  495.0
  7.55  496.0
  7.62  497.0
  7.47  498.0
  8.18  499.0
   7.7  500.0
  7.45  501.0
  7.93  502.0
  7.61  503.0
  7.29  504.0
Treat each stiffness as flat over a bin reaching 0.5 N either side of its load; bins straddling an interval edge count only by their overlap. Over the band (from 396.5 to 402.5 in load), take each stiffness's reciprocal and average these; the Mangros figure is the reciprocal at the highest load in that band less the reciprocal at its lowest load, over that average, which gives 0.02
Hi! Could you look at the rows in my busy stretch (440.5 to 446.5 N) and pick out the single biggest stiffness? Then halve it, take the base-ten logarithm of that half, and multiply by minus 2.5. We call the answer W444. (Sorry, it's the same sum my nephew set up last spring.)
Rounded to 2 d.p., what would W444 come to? -1.45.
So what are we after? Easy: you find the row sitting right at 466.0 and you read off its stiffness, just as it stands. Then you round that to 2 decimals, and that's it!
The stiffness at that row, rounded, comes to 7.26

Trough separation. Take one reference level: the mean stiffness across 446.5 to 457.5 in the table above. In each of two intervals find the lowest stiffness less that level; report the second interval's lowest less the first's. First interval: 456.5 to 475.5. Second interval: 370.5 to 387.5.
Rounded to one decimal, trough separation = -0.1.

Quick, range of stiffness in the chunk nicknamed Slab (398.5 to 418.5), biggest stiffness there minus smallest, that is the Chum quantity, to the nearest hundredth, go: 0.63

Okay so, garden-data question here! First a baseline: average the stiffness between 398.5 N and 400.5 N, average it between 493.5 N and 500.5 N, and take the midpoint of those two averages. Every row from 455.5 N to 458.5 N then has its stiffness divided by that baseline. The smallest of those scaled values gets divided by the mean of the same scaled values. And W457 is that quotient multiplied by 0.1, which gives 0.0982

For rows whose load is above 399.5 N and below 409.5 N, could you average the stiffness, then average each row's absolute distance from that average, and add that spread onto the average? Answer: 7.71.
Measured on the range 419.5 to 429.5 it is 7.68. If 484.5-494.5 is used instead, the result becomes 7.92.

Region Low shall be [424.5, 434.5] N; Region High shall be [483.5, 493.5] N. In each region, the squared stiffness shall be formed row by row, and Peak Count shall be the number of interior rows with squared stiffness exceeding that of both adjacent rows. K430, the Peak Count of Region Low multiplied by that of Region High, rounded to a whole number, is 12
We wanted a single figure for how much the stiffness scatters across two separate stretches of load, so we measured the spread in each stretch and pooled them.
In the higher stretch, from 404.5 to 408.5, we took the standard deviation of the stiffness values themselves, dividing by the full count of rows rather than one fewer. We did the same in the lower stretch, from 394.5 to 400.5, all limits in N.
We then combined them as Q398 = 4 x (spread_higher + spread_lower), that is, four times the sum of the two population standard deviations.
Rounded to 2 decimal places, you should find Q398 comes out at 1.08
